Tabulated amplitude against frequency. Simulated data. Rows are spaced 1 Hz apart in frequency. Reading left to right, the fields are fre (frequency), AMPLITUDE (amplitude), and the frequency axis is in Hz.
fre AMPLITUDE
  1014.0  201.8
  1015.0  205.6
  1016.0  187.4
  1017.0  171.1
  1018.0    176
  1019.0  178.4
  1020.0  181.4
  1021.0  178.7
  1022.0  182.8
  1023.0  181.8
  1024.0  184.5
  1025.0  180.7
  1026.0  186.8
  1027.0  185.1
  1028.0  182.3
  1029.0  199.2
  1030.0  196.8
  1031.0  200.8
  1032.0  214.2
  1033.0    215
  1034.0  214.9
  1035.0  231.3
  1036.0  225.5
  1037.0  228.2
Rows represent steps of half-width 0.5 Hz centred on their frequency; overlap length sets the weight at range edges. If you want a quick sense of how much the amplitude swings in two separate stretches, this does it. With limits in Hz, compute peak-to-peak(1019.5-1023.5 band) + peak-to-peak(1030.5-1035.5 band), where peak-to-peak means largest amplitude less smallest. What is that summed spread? 34.6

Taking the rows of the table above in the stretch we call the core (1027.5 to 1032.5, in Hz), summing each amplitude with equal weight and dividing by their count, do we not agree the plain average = 199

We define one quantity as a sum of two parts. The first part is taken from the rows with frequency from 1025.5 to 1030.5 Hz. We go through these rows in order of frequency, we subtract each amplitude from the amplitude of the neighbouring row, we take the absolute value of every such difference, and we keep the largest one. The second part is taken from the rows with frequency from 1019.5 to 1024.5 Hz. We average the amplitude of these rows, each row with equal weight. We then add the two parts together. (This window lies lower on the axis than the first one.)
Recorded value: 199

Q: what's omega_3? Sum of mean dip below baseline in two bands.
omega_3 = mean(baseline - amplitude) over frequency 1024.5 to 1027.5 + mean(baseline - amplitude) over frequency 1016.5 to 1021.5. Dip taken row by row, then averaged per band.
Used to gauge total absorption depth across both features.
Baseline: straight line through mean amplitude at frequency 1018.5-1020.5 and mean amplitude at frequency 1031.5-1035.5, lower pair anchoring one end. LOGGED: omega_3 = 15.2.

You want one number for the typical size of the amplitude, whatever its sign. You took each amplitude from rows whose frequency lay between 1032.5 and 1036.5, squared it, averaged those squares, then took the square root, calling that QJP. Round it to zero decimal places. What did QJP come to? 222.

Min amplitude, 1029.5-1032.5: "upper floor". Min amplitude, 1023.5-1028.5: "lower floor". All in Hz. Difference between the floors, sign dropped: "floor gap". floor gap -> 16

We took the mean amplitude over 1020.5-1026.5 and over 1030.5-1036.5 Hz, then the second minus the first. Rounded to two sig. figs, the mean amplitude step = 34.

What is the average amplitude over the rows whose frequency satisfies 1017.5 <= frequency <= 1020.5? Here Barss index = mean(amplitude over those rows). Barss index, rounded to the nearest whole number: 179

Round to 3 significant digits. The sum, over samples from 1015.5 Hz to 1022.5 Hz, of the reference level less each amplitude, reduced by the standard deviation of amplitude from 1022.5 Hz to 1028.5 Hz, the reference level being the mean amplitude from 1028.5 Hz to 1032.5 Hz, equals 161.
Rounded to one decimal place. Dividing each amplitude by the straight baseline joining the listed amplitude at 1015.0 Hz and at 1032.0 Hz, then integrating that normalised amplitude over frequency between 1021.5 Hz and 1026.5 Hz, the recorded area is 4.4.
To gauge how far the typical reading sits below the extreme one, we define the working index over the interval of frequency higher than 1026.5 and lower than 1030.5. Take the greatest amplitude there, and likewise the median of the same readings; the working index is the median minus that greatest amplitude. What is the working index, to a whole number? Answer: -8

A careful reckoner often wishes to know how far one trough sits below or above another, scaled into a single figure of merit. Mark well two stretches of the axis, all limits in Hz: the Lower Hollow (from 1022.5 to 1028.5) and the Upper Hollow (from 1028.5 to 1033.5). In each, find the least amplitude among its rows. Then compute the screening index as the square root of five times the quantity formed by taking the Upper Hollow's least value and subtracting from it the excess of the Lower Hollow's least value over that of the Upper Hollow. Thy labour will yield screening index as 32.6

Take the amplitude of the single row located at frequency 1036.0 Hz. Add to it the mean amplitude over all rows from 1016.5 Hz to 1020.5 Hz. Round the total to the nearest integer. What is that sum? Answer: 402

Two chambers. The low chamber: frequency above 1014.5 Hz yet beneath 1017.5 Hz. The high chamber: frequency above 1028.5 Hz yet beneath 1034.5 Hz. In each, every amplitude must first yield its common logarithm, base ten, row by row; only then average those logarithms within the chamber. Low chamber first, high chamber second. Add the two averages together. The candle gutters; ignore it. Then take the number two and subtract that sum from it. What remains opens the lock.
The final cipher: -2.59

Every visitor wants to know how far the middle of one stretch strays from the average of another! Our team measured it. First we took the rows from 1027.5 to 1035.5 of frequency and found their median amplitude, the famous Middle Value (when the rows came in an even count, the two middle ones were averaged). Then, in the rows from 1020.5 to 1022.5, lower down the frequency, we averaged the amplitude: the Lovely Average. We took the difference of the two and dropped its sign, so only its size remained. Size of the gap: 27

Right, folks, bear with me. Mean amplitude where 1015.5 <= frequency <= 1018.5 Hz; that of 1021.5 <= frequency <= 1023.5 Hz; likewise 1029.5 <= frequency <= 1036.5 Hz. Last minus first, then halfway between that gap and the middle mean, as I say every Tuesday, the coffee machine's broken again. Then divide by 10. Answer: 10.9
